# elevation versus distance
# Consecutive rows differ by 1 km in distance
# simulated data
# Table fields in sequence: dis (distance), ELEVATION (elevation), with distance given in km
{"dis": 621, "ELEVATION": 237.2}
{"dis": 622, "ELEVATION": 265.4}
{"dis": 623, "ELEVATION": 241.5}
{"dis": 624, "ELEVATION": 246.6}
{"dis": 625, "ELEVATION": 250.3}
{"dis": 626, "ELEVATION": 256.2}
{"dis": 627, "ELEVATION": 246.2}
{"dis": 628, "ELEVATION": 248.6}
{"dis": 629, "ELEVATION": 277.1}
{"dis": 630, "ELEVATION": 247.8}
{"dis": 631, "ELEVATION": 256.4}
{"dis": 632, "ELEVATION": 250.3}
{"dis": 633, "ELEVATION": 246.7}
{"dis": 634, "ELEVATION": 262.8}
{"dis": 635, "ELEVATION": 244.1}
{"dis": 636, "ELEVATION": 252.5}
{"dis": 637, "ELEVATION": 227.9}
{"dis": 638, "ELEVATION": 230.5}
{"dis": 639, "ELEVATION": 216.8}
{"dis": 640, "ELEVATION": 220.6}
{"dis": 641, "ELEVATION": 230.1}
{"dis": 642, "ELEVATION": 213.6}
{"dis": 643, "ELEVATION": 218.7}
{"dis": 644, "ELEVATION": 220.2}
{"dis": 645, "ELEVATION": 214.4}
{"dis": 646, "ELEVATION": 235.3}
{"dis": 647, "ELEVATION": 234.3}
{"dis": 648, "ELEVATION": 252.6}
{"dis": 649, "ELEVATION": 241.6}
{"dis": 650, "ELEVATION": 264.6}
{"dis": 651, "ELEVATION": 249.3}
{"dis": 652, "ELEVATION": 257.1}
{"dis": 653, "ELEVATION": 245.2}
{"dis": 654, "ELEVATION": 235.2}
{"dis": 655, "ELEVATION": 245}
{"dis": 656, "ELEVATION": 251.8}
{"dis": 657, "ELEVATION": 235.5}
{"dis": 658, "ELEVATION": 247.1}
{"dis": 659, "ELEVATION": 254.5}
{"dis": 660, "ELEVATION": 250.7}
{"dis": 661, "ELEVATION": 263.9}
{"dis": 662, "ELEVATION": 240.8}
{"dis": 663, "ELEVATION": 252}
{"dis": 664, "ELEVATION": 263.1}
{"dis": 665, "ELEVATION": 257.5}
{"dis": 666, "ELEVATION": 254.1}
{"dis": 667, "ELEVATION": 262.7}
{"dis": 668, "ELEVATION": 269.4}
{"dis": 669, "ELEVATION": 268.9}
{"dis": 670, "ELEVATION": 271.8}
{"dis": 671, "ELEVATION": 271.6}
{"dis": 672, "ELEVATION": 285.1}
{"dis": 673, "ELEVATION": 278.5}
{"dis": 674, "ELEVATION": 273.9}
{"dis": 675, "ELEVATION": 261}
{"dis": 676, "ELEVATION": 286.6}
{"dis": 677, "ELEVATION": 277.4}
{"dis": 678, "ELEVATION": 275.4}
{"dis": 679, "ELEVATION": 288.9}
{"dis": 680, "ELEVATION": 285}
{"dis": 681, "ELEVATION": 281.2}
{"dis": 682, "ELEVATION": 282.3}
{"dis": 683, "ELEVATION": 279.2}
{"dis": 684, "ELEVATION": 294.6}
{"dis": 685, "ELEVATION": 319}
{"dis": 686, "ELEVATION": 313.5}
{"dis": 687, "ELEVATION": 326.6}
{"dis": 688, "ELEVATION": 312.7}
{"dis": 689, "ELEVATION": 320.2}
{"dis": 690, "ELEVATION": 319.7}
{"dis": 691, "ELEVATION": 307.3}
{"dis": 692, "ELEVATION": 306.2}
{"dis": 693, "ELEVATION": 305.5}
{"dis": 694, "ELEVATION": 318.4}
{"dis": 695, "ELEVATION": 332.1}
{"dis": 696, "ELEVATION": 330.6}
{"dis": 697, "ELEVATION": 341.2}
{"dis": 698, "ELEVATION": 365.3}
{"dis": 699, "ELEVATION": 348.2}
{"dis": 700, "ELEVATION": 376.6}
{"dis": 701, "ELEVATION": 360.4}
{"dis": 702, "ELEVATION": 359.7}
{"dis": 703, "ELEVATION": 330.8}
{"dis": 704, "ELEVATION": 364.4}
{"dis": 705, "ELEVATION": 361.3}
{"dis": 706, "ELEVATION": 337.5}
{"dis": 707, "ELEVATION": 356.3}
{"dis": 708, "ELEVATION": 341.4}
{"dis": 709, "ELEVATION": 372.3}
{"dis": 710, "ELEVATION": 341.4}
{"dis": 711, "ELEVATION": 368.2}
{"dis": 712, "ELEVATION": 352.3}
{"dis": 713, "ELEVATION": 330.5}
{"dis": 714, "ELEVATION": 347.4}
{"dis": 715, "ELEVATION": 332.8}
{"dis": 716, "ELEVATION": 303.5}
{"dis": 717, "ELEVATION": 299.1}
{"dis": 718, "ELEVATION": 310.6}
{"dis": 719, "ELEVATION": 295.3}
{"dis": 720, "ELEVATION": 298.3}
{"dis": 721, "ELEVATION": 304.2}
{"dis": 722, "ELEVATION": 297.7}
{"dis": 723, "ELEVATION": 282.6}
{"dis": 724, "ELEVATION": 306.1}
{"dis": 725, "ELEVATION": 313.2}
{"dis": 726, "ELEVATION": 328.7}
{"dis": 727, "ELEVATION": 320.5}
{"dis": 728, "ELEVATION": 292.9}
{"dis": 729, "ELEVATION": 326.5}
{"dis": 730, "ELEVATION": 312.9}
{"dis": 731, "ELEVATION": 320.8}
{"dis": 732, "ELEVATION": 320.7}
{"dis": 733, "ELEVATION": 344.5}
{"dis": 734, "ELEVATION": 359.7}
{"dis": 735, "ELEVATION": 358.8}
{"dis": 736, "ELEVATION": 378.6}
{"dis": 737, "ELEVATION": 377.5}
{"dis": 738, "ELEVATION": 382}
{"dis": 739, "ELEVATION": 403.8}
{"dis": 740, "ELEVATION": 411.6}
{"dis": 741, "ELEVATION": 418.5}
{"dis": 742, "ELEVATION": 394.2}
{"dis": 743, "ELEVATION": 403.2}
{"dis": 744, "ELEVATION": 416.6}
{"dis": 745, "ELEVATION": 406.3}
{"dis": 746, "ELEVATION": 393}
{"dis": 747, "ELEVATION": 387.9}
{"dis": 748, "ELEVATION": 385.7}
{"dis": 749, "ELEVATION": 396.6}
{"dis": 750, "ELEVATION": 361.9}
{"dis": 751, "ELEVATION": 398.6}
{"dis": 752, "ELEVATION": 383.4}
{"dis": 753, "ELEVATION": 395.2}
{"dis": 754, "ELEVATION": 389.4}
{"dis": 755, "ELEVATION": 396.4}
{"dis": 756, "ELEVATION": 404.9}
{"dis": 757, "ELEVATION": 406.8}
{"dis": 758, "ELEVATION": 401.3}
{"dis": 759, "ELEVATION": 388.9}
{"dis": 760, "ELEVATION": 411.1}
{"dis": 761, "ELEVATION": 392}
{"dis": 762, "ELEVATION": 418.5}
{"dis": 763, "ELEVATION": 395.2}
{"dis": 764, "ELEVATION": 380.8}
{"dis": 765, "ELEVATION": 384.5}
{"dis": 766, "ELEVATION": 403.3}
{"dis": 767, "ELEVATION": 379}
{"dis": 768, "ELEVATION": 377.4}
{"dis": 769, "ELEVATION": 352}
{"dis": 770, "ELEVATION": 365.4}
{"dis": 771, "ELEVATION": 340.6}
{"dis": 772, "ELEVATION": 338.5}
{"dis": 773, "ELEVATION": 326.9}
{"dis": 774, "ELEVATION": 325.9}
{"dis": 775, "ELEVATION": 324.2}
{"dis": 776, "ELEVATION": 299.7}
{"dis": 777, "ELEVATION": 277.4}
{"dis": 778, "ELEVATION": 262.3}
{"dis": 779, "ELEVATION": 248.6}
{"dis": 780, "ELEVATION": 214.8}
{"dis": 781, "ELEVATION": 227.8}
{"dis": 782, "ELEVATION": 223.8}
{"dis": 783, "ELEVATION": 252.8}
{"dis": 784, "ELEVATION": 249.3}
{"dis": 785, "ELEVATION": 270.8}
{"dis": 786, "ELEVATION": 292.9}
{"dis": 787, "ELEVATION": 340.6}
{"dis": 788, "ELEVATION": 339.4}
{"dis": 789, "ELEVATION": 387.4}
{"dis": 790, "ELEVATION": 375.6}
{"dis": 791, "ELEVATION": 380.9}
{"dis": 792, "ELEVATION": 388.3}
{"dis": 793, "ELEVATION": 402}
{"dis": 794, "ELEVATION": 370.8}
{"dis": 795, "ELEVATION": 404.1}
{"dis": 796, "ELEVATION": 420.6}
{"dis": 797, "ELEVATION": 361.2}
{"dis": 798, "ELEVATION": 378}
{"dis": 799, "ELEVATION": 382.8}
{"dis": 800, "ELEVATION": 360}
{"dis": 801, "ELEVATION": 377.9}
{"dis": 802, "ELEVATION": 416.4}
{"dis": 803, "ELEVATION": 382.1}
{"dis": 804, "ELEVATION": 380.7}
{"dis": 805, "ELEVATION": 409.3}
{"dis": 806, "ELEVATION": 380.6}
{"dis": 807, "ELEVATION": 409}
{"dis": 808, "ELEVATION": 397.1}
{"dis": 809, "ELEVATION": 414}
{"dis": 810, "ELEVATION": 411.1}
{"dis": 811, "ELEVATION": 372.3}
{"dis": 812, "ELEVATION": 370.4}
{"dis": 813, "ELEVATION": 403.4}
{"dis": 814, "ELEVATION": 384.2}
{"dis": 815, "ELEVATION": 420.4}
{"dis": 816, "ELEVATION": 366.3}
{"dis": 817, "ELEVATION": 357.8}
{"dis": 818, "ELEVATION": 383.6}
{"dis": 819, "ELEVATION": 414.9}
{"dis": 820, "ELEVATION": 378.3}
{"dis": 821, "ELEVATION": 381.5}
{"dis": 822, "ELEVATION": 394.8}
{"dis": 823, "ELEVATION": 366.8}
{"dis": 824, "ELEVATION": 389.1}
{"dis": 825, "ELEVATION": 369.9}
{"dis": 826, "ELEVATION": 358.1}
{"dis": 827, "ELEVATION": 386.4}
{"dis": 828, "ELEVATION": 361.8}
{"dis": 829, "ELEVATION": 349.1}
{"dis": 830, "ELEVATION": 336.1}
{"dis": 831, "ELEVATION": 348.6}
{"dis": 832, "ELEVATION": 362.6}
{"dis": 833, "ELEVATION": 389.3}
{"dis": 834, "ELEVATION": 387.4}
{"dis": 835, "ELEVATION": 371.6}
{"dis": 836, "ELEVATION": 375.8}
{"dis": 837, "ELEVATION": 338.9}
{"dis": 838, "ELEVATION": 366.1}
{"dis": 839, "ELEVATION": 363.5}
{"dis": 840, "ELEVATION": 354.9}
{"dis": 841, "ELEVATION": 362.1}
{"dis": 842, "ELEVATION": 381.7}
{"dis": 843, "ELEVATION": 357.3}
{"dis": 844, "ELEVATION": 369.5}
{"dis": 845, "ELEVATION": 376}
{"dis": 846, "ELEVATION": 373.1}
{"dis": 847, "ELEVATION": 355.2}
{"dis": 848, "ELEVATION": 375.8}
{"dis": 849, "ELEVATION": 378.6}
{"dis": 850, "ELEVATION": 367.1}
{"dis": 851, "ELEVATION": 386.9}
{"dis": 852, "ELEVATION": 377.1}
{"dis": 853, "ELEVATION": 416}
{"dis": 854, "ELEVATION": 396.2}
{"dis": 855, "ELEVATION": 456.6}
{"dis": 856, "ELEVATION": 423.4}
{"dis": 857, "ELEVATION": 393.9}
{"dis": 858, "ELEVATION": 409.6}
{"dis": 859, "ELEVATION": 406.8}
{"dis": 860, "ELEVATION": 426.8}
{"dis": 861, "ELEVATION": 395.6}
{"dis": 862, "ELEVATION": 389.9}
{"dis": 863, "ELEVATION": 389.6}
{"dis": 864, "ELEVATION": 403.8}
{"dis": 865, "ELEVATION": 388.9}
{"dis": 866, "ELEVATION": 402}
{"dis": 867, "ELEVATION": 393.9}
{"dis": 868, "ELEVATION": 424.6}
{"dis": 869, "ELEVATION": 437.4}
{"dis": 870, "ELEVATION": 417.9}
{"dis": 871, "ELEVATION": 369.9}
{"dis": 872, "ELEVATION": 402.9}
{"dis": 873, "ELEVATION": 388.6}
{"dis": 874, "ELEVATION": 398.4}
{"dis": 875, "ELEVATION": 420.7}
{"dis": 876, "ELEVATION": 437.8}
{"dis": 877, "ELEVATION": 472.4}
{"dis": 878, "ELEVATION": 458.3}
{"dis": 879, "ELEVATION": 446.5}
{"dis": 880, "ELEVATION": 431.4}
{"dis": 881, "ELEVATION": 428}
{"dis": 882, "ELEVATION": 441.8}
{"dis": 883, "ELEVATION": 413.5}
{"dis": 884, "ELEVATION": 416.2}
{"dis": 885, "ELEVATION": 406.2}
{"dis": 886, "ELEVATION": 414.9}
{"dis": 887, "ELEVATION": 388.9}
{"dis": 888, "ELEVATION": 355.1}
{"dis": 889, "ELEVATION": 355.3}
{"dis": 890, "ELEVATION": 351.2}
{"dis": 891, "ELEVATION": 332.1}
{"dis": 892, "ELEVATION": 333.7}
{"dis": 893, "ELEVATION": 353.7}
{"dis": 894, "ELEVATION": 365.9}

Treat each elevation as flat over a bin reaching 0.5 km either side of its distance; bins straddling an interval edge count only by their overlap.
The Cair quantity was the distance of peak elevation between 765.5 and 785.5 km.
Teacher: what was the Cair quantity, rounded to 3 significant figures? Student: 766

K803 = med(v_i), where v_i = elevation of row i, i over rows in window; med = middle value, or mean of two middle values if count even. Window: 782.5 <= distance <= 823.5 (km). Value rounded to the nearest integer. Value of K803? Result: 381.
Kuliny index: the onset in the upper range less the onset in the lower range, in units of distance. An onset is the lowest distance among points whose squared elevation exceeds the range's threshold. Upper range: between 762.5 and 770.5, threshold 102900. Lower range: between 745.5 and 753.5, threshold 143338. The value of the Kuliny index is 17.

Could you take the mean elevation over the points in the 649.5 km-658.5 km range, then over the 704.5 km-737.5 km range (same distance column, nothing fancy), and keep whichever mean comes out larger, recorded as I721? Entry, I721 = 330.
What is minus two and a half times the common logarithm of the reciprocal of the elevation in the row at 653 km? 6.0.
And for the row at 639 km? 5.8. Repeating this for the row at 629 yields 6.1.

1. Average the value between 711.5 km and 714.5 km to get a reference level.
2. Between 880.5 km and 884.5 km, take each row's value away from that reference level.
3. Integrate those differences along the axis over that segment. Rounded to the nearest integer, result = -326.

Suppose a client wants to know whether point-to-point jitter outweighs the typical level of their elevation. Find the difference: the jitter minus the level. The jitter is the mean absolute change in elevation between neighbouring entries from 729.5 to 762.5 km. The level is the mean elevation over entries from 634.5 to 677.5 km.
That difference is -237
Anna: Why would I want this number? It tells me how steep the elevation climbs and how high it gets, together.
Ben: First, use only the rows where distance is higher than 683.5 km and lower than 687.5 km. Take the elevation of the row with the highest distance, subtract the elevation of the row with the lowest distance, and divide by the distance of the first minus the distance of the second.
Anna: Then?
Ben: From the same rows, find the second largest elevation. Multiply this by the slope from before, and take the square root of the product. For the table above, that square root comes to 58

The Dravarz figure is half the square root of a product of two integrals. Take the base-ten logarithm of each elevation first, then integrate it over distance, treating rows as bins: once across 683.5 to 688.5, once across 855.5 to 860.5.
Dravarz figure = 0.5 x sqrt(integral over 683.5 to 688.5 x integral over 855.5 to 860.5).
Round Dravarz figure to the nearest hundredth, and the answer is 6.39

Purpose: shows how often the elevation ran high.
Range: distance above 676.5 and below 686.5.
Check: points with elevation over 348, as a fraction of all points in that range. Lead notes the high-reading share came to 0.0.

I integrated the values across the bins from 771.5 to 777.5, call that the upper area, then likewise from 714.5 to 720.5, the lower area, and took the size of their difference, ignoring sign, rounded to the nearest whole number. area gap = 53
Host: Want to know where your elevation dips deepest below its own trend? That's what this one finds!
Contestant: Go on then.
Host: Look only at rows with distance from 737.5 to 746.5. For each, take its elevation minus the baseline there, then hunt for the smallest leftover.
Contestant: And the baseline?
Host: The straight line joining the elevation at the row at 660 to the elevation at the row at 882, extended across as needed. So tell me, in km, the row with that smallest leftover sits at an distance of 738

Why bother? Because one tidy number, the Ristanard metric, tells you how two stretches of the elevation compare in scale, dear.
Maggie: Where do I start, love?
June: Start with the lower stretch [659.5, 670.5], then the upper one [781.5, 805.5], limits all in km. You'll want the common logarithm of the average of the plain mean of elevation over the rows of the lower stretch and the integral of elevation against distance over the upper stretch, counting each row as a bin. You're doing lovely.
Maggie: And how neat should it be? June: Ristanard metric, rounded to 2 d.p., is 3.64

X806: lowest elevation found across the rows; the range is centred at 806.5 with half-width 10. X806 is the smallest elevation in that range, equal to 360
